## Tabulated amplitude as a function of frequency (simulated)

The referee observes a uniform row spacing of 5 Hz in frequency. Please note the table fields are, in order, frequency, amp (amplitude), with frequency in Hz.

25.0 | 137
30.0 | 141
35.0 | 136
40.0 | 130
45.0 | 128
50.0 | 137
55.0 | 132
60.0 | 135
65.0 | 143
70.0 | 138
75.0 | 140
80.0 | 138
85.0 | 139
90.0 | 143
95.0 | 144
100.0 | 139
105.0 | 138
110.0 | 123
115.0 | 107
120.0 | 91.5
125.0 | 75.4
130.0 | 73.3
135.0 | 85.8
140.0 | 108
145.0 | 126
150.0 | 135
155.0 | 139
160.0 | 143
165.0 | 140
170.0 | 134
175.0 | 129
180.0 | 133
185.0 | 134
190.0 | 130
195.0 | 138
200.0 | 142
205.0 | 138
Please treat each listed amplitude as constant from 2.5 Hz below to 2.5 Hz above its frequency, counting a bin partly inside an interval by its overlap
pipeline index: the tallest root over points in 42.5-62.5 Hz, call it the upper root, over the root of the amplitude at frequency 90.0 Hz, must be 0.98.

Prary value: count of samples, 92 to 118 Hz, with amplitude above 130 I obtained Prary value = 3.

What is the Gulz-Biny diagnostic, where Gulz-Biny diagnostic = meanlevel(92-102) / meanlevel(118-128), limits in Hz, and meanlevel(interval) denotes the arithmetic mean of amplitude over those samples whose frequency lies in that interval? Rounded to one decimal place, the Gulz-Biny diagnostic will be 1.7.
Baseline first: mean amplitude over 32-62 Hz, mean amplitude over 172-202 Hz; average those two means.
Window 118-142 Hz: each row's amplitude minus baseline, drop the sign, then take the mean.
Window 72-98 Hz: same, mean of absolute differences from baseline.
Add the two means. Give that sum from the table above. 54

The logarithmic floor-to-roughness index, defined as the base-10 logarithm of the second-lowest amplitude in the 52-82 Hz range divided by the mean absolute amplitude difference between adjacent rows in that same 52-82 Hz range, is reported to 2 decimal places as 1.53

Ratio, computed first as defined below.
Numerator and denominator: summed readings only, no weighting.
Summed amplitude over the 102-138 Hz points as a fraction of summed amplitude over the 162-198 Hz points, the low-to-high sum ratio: 0.74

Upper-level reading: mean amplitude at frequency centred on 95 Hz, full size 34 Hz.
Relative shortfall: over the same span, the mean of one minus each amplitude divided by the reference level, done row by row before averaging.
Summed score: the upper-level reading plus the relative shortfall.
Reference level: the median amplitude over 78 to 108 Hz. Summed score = 138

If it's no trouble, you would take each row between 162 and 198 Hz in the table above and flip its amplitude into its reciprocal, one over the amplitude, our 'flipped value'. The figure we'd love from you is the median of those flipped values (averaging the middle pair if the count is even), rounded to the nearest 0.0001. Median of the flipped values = 0.0075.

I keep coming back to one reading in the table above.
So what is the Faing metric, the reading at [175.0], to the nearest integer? 129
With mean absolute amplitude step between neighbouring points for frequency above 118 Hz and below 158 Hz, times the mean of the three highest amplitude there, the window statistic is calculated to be 1598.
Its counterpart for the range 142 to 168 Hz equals 703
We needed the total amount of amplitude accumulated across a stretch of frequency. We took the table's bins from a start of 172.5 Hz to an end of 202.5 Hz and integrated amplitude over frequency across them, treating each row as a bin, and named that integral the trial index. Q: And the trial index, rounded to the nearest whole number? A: 4030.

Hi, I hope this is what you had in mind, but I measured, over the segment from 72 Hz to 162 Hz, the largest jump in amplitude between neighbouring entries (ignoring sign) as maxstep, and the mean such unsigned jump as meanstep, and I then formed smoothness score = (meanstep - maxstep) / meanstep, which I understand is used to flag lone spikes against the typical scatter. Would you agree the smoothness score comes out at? -1.54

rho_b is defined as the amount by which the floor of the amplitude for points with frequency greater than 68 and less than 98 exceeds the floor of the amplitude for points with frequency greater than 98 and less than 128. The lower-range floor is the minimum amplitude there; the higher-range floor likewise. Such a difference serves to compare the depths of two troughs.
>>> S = 63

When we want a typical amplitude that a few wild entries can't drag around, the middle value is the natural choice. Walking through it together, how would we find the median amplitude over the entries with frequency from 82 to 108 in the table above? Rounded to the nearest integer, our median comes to 139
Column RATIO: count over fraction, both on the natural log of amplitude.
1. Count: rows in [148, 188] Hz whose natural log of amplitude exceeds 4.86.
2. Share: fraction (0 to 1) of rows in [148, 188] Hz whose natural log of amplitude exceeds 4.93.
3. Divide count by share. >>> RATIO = 19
